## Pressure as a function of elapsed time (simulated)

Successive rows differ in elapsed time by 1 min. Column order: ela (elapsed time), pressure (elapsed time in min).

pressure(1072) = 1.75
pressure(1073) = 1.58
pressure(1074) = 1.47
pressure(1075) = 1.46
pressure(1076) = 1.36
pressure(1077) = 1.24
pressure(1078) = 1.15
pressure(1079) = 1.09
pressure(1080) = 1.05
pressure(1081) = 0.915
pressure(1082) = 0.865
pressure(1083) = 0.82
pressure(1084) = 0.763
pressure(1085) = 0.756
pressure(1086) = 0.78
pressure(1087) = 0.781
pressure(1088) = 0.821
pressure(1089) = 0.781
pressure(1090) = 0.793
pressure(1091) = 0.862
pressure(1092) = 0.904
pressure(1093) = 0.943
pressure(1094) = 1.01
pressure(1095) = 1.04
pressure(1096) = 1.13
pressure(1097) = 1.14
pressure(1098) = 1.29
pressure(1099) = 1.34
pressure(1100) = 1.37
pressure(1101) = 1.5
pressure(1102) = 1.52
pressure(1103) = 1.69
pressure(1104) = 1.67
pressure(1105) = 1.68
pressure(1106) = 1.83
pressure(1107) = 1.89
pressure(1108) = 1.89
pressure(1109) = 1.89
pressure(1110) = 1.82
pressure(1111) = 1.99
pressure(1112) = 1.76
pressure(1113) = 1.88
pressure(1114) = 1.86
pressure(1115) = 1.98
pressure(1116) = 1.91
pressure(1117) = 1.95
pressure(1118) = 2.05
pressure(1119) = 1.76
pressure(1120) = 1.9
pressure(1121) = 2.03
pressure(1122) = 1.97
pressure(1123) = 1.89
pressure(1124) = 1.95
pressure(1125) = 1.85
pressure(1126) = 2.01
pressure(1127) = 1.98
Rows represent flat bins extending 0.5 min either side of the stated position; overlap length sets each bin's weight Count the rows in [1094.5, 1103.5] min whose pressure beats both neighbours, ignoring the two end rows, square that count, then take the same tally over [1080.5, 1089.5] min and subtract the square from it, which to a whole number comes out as 1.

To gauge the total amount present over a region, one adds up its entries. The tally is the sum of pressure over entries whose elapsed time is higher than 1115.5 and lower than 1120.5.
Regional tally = 10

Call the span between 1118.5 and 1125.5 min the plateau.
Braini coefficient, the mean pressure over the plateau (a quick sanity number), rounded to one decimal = 1.9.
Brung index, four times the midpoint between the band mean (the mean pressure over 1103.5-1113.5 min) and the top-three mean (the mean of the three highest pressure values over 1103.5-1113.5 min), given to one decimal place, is 7.5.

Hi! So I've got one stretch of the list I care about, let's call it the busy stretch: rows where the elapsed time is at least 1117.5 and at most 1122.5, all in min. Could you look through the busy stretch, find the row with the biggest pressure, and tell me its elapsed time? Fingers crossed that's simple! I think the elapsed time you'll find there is 1118 min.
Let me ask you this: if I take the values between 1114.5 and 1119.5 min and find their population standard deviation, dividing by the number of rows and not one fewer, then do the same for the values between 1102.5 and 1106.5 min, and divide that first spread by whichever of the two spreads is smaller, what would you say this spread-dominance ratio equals 1.48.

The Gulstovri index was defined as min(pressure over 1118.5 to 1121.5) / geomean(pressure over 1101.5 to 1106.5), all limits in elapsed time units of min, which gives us 1.05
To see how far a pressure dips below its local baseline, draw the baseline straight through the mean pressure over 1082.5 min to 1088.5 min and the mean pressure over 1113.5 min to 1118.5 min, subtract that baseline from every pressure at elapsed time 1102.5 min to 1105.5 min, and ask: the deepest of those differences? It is 0.15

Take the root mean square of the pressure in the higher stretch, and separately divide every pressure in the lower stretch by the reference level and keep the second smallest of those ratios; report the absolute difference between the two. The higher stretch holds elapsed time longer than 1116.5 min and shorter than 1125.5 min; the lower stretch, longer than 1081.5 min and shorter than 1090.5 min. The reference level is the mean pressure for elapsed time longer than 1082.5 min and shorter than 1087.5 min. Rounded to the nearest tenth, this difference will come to 1.0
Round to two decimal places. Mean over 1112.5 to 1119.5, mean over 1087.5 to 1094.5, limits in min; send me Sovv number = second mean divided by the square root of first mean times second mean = 0.68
